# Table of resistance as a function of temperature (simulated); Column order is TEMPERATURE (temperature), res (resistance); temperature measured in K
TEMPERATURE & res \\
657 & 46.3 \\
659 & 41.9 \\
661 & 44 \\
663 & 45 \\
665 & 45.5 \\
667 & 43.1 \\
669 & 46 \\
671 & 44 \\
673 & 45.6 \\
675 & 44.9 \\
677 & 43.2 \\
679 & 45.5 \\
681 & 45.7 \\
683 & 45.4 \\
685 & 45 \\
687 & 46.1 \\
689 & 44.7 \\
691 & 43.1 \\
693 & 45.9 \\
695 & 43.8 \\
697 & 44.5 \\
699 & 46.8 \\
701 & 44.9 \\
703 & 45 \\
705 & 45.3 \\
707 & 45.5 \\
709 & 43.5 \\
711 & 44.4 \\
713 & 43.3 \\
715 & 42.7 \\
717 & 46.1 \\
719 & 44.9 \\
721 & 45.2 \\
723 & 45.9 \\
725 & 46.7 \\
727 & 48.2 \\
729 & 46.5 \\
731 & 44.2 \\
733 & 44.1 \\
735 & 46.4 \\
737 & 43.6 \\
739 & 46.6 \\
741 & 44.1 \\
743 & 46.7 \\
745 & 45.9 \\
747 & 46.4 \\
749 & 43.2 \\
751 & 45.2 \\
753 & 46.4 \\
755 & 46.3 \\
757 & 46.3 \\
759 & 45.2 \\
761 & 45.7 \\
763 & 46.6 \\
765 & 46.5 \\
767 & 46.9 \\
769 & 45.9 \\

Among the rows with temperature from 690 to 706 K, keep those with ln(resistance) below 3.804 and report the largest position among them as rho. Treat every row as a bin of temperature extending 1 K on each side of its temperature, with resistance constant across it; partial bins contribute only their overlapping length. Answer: 697 K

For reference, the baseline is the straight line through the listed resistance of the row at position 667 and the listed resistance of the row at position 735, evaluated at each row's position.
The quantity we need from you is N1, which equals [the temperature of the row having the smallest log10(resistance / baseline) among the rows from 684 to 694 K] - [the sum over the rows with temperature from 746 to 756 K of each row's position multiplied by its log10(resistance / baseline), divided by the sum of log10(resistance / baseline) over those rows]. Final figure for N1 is -59.5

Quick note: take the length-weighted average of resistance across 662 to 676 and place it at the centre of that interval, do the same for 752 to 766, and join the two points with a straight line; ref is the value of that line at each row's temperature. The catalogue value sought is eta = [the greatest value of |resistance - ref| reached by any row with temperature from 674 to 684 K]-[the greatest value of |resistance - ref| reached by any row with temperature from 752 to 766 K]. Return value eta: 0.8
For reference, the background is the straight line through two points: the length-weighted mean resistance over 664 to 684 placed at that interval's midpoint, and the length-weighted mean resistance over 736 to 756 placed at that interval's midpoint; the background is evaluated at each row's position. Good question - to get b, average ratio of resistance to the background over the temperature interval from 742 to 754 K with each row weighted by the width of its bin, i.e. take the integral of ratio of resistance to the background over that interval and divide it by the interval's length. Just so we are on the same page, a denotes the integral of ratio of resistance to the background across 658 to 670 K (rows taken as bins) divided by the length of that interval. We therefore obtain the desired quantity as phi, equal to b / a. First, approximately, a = 0.99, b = 1.00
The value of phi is 1.02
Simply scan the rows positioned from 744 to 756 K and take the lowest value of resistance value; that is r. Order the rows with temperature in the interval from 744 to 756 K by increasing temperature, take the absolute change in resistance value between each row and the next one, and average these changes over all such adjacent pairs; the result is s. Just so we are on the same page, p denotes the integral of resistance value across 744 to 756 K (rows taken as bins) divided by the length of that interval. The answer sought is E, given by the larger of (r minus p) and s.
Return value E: 1.4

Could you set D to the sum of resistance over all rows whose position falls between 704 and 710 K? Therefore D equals 134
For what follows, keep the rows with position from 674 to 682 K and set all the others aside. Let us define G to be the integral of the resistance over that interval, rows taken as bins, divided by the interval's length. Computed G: 44.8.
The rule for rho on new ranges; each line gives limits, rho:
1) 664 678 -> 677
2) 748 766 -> 749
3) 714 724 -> 715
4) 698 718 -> 715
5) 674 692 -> 691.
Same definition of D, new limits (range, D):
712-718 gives 132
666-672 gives 133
